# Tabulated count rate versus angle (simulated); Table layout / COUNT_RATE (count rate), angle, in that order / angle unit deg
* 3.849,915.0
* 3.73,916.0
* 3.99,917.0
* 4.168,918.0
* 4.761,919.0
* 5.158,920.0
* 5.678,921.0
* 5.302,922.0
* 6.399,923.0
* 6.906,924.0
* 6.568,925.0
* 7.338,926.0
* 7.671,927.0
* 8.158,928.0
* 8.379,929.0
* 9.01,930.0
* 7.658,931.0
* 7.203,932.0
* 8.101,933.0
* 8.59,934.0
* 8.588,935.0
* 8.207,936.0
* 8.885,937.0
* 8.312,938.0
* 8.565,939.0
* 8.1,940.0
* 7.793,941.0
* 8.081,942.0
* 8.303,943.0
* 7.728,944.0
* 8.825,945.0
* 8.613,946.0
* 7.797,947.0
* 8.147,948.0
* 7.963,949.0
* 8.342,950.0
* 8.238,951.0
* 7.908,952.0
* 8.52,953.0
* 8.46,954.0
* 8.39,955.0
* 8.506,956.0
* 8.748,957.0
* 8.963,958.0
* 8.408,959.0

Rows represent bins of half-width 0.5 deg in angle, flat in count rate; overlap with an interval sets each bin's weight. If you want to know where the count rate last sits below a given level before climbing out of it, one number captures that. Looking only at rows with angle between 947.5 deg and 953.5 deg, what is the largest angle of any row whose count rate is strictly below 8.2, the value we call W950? 952.0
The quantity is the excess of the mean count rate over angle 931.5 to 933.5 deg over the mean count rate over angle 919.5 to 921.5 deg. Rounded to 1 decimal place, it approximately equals 2.2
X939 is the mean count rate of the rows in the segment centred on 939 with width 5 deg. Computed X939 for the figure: 8.33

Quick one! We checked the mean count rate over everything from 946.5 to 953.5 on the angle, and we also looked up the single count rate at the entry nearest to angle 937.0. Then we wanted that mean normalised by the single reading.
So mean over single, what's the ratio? 0.92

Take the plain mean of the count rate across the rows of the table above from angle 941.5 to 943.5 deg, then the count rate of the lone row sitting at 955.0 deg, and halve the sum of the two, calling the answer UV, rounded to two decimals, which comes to 8.29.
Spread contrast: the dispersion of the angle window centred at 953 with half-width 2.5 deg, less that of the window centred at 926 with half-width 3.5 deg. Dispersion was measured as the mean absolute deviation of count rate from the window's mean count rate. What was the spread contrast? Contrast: -0.44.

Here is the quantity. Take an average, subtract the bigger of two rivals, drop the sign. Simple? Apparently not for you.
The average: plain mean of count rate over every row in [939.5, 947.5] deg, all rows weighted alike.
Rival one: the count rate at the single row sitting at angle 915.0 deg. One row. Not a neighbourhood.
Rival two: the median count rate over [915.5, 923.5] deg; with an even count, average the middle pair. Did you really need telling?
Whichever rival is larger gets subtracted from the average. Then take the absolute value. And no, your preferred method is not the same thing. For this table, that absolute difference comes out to 3.2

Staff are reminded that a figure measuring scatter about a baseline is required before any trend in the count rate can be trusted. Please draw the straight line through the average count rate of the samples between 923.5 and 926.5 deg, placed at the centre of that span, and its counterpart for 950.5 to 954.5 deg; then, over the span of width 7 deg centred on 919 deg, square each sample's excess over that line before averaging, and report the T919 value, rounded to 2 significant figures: 4.2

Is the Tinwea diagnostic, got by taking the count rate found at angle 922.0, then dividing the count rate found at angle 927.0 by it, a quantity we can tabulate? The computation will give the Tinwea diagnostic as 1.4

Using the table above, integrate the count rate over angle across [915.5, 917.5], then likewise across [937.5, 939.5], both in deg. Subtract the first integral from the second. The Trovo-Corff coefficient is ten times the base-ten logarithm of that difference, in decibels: 10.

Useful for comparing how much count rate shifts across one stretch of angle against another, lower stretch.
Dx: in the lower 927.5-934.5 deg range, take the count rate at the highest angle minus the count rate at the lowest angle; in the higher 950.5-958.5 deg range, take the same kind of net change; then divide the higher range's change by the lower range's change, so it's 1.7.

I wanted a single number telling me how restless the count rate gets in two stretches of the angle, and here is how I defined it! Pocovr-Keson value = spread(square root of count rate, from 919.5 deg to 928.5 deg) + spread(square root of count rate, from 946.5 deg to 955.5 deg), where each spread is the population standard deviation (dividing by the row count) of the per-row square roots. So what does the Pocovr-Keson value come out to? 0.24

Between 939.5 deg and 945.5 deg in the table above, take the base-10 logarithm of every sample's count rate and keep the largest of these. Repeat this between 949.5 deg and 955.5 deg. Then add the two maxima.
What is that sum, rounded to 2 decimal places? 1.88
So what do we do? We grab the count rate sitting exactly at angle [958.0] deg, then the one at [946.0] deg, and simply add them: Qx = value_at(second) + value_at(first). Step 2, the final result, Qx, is 17.6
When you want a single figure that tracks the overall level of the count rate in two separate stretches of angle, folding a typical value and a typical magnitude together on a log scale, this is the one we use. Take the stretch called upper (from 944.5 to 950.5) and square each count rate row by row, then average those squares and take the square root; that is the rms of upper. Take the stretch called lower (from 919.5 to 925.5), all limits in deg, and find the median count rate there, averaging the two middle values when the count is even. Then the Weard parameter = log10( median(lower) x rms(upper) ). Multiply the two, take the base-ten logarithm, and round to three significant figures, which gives 1.70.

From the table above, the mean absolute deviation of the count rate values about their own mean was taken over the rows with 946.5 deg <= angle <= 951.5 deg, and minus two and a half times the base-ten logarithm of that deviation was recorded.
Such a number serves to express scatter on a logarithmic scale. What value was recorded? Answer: 1.90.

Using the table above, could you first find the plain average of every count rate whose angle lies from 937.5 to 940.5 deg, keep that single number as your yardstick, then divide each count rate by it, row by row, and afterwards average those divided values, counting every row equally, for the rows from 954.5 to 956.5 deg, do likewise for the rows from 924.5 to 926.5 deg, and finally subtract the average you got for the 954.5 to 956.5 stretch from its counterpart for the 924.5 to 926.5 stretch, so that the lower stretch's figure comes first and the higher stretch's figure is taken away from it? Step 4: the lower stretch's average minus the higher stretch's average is -0.18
